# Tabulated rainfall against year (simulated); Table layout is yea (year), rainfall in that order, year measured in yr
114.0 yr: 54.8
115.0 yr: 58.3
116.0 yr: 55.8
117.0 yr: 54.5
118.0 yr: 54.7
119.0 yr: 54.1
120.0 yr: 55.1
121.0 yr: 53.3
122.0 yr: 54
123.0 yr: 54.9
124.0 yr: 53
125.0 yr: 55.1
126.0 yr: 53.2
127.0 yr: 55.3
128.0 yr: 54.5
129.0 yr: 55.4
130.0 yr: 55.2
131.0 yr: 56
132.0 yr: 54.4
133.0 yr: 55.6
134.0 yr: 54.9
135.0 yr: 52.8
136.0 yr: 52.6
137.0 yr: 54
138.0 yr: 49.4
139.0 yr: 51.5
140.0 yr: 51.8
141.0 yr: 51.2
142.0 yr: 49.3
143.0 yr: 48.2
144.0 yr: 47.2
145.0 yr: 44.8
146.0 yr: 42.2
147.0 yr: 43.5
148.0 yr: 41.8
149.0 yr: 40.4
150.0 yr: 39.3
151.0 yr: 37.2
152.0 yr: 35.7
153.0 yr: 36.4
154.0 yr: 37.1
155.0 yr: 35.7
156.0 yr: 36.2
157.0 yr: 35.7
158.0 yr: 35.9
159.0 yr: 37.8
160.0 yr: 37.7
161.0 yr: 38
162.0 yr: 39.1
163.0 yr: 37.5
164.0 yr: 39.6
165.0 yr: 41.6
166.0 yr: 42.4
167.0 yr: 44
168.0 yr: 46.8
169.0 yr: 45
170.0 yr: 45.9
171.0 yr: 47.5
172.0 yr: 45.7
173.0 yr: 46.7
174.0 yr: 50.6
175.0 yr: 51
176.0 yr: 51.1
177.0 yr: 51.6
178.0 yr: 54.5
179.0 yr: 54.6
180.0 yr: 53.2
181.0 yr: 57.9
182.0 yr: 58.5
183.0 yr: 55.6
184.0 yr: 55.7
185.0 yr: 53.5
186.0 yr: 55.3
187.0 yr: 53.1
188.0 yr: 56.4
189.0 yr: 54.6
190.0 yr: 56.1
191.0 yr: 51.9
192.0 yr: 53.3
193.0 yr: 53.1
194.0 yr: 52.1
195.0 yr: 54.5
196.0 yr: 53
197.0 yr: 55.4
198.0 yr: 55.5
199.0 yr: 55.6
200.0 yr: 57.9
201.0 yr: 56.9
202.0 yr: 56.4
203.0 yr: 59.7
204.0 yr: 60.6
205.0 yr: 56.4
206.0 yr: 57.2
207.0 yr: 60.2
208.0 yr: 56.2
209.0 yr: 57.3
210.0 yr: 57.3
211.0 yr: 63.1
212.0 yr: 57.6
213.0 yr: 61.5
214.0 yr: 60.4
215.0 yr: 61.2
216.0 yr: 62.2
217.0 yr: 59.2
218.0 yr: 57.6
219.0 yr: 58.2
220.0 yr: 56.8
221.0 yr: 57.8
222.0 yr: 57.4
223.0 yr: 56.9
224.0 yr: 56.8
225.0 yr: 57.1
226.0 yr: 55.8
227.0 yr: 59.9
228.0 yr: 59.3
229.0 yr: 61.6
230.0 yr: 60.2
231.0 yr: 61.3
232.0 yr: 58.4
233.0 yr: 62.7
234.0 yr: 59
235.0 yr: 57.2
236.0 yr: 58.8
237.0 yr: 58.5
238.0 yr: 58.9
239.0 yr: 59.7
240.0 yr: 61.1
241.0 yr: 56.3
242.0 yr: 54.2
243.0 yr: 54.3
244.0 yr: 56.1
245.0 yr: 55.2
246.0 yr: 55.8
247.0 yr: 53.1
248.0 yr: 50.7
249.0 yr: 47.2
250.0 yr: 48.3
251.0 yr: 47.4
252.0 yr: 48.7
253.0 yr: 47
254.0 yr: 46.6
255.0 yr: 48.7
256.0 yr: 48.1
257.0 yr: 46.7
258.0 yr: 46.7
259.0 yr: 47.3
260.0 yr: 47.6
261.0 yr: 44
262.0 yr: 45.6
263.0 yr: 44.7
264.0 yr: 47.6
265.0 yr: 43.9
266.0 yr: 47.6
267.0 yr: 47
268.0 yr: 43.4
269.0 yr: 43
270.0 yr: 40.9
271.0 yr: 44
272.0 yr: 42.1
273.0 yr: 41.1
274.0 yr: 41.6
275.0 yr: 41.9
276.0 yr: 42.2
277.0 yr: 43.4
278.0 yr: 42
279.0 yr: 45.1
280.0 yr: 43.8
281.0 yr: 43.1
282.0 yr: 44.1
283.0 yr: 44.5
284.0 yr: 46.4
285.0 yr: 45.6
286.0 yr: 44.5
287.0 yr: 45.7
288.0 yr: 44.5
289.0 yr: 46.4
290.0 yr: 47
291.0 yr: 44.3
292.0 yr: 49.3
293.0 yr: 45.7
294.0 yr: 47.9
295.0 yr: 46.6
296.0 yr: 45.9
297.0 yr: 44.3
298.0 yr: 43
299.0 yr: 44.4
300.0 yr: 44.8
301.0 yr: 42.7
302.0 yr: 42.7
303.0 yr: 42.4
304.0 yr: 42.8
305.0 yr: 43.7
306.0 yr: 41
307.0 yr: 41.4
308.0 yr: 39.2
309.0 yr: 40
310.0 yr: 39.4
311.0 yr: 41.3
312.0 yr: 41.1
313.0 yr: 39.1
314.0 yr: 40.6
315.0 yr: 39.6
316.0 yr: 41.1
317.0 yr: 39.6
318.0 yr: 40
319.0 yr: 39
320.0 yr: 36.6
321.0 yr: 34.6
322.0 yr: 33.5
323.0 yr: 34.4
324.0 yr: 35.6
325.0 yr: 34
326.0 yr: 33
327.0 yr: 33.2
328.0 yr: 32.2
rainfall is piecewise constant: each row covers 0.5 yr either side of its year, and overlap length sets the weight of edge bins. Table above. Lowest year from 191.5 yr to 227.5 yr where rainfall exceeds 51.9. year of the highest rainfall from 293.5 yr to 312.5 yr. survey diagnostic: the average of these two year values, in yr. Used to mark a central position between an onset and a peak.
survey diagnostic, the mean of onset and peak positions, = 243.0 yr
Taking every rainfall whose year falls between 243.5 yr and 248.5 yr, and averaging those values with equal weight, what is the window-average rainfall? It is 54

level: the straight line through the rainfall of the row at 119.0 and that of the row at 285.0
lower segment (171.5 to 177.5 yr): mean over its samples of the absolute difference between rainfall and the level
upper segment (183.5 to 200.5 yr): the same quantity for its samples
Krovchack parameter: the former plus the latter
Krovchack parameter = 6.1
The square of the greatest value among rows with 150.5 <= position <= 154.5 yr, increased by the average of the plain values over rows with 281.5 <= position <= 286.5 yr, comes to 1429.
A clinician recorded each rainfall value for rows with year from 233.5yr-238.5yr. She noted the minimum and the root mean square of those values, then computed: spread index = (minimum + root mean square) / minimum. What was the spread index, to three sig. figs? 2.02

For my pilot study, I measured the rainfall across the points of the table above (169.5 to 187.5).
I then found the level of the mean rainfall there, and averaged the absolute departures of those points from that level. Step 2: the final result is 3.2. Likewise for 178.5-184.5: 1.5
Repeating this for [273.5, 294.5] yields 1.6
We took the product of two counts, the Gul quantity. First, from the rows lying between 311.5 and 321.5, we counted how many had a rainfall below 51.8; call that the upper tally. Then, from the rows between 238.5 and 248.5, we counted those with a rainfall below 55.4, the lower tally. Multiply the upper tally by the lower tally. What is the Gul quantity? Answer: 50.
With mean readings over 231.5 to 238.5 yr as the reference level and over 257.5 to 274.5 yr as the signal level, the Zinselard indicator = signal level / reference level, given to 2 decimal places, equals 0.75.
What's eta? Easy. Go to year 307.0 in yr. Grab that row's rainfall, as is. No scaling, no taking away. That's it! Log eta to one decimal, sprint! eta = 41.4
